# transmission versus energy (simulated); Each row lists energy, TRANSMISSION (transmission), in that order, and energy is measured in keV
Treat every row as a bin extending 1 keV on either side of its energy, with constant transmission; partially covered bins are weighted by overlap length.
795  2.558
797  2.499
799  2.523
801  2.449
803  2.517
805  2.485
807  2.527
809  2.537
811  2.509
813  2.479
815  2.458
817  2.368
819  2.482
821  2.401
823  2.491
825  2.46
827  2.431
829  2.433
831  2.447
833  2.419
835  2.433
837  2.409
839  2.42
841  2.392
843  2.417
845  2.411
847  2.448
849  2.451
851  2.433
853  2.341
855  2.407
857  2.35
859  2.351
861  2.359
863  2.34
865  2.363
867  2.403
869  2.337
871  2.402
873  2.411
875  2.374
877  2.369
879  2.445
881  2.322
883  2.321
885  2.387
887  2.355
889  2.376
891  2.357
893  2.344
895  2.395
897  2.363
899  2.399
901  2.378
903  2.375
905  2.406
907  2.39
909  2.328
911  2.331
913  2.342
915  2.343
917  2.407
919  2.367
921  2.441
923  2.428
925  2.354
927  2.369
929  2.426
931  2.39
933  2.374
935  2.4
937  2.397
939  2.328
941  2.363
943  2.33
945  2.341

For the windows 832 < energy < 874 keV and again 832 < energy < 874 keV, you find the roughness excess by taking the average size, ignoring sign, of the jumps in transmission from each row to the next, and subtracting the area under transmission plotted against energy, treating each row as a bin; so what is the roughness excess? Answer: -101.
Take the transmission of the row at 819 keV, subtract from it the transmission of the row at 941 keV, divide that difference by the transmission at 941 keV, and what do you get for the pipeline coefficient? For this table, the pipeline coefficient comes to 0.05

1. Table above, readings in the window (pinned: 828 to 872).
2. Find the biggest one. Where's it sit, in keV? 849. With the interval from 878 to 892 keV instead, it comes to 879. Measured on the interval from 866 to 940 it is 879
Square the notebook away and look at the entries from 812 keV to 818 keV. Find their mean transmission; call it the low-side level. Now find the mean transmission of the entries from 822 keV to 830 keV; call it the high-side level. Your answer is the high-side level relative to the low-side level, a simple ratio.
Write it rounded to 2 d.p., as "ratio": 1.01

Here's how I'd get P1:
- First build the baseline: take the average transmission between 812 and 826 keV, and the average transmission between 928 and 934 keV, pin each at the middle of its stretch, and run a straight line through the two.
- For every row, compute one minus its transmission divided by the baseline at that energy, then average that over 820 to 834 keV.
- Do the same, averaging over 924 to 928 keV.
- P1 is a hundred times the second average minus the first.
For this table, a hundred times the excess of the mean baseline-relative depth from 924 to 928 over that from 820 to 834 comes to 1.4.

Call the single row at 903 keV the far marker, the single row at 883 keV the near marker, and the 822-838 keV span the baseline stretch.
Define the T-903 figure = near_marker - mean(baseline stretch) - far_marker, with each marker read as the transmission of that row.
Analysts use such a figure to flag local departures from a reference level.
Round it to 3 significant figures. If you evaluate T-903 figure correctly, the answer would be -2.49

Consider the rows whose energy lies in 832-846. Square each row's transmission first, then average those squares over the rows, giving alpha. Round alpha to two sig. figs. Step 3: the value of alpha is 5.8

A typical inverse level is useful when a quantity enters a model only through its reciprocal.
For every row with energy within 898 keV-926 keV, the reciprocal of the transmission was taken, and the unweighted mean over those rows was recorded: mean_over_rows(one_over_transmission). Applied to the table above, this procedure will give 0.421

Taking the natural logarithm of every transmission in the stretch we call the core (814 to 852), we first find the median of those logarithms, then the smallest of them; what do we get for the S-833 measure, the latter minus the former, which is -0.027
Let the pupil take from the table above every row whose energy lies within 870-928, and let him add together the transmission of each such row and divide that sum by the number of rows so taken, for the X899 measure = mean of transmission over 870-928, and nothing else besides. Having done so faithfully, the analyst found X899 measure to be 2.375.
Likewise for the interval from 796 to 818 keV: 2.486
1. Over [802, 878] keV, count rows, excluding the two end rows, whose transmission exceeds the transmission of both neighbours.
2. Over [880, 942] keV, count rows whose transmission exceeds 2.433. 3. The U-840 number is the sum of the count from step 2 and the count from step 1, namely 13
